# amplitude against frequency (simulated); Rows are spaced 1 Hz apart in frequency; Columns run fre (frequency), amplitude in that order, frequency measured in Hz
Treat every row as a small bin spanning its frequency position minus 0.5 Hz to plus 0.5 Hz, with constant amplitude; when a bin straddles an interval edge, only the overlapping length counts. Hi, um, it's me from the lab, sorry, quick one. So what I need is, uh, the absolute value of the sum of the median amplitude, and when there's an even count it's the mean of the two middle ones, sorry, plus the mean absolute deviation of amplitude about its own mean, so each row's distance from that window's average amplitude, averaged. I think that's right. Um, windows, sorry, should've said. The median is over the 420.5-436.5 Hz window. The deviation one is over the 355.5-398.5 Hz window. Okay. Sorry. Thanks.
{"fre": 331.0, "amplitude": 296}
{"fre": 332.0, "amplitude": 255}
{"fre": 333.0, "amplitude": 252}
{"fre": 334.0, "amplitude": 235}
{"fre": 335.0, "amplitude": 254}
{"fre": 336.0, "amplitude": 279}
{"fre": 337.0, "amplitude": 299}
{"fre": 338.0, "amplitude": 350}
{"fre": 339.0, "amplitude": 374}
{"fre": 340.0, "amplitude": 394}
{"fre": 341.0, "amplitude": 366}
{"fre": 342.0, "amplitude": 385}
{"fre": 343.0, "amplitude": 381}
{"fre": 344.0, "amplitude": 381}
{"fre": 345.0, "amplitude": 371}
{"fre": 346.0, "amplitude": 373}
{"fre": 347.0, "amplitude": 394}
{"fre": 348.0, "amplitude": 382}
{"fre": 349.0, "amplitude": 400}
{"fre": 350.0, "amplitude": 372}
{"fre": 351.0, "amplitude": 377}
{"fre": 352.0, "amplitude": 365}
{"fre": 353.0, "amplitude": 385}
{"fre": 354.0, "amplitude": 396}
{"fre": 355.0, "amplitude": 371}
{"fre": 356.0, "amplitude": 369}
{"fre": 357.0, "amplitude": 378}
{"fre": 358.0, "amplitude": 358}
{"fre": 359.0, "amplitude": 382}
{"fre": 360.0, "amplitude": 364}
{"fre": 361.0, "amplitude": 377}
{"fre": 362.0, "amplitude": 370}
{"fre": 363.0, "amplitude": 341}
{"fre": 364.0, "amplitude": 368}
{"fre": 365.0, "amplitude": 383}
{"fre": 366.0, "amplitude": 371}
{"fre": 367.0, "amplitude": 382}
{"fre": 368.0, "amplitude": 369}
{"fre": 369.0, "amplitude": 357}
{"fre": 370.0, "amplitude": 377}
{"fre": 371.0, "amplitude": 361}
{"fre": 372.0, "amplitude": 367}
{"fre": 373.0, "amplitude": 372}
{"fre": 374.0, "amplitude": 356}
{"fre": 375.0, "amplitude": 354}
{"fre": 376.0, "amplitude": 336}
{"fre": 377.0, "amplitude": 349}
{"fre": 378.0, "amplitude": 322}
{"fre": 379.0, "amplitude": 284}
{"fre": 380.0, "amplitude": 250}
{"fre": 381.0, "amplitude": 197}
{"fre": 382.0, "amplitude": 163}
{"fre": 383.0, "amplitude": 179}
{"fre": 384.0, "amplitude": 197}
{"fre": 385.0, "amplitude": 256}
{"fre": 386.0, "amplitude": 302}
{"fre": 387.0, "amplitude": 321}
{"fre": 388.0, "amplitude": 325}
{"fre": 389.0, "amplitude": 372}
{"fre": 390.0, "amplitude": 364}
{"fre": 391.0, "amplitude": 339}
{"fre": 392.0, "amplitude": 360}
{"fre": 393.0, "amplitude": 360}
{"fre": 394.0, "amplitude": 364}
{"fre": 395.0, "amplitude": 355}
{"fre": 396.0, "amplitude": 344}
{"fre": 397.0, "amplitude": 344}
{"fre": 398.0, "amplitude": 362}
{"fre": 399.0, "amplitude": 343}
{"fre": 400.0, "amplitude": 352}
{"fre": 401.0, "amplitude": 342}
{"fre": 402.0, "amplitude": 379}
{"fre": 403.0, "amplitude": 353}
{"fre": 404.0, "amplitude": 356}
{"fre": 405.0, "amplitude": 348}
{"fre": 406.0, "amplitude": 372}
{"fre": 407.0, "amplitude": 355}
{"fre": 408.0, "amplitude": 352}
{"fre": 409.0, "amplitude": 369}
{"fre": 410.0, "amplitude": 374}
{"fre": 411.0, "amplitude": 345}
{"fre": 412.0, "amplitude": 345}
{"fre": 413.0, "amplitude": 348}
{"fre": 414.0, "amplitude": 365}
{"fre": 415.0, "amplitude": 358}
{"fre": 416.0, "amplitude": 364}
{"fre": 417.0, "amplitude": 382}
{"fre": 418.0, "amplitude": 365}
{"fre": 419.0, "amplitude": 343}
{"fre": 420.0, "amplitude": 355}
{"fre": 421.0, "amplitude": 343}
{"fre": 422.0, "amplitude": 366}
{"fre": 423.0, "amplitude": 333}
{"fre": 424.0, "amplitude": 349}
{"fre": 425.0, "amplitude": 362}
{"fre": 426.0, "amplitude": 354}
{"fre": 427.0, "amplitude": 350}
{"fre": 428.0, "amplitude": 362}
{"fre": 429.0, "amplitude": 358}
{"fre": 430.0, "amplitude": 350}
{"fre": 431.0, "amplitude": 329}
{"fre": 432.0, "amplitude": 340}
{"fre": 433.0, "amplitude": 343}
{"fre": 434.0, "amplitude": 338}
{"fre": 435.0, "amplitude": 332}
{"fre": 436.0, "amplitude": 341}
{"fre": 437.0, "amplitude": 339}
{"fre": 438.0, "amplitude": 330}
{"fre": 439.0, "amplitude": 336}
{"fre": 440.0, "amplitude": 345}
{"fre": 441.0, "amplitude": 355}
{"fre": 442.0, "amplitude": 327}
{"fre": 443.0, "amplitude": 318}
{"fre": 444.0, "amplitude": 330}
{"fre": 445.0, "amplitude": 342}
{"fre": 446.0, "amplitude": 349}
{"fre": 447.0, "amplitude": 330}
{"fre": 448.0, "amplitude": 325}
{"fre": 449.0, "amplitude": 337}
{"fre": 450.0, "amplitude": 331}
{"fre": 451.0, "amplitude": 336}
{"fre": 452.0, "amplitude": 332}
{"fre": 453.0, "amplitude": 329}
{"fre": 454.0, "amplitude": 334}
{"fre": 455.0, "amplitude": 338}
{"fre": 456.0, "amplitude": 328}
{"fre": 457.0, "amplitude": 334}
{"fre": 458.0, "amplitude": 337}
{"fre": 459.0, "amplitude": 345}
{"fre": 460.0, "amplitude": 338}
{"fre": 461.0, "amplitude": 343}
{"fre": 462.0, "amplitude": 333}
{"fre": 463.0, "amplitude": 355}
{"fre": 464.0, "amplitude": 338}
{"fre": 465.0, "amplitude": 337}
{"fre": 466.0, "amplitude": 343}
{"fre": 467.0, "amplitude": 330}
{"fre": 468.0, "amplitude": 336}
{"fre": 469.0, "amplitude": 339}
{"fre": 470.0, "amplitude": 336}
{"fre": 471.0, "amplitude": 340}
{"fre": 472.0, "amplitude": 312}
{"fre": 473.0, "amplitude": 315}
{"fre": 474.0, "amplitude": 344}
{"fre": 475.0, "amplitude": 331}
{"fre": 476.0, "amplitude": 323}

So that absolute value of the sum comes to 387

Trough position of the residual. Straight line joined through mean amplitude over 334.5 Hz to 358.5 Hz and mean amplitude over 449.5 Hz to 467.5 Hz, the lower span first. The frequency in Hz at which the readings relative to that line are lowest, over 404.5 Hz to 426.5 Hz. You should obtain 423.0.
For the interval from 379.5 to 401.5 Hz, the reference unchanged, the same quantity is 382.0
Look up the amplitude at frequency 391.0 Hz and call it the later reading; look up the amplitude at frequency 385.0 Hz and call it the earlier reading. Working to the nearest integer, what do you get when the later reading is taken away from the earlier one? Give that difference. -83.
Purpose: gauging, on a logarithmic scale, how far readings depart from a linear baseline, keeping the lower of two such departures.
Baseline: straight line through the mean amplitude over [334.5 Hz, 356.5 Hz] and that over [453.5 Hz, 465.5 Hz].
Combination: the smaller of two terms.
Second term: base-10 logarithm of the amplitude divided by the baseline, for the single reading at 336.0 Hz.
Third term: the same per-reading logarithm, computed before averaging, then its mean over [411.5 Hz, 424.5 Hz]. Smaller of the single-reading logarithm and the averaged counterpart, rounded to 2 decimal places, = -0.12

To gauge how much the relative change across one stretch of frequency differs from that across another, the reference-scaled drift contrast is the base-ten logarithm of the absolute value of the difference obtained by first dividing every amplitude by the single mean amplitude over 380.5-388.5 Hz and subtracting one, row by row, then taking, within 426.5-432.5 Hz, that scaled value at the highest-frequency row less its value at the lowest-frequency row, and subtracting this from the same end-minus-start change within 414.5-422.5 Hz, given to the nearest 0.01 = -1.13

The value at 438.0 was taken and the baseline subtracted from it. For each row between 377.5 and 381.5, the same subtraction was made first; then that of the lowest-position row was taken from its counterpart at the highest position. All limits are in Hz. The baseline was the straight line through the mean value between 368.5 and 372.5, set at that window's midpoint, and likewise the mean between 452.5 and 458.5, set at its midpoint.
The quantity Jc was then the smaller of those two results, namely -124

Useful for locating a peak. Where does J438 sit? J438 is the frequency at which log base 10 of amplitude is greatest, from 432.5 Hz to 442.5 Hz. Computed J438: 441.0 Hz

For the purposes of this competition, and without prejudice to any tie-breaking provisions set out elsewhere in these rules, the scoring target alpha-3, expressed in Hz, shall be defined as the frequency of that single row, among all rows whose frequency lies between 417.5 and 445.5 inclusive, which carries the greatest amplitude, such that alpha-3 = 422.0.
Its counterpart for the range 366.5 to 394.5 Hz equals 367.0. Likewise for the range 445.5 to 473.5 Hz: 463.0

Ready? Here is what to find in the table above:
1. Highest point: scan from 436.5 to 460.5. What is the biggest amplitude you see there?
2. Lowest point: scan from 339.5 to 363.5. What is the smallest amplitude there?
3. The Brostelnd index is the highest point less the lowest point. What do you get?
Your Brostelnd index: 14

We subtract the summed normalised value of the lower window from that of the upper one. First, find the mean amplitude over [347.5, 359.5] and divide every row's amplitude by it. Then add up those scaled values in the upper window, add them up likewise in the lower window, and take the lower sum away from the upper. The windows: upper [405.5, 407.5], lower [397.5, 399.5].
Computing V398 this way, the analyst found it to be 0.06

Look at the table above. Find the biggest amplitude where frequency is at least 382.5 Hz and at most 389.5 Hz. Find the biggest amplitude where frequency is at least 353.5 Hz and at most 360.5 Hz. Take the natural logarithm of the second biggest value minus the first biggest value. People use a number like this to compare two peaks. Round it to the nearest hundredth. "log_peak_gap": 3.18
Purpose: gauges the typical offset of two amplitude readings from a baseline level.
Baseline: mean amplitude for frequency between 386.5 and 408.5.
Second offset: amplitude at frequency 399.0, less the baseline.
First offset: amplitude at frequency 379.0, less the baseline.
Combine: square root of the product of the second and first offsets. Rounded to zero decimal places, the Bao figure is 26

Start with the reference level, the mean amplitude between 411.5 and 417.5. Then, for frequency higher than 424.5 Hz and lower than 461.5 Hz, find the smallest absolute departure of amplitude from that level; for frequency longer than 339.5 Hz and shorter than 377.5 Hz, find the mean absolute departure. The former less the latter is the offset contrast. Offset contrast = -14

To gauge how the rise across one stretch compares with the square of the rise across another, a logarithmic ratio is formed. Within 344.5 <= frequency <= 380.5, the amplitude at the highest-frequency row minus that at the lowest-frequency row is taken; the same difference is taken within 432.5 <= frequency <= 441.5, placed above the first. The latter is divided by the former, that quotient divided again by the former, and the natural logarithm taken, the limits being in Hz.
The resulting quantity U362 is -7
